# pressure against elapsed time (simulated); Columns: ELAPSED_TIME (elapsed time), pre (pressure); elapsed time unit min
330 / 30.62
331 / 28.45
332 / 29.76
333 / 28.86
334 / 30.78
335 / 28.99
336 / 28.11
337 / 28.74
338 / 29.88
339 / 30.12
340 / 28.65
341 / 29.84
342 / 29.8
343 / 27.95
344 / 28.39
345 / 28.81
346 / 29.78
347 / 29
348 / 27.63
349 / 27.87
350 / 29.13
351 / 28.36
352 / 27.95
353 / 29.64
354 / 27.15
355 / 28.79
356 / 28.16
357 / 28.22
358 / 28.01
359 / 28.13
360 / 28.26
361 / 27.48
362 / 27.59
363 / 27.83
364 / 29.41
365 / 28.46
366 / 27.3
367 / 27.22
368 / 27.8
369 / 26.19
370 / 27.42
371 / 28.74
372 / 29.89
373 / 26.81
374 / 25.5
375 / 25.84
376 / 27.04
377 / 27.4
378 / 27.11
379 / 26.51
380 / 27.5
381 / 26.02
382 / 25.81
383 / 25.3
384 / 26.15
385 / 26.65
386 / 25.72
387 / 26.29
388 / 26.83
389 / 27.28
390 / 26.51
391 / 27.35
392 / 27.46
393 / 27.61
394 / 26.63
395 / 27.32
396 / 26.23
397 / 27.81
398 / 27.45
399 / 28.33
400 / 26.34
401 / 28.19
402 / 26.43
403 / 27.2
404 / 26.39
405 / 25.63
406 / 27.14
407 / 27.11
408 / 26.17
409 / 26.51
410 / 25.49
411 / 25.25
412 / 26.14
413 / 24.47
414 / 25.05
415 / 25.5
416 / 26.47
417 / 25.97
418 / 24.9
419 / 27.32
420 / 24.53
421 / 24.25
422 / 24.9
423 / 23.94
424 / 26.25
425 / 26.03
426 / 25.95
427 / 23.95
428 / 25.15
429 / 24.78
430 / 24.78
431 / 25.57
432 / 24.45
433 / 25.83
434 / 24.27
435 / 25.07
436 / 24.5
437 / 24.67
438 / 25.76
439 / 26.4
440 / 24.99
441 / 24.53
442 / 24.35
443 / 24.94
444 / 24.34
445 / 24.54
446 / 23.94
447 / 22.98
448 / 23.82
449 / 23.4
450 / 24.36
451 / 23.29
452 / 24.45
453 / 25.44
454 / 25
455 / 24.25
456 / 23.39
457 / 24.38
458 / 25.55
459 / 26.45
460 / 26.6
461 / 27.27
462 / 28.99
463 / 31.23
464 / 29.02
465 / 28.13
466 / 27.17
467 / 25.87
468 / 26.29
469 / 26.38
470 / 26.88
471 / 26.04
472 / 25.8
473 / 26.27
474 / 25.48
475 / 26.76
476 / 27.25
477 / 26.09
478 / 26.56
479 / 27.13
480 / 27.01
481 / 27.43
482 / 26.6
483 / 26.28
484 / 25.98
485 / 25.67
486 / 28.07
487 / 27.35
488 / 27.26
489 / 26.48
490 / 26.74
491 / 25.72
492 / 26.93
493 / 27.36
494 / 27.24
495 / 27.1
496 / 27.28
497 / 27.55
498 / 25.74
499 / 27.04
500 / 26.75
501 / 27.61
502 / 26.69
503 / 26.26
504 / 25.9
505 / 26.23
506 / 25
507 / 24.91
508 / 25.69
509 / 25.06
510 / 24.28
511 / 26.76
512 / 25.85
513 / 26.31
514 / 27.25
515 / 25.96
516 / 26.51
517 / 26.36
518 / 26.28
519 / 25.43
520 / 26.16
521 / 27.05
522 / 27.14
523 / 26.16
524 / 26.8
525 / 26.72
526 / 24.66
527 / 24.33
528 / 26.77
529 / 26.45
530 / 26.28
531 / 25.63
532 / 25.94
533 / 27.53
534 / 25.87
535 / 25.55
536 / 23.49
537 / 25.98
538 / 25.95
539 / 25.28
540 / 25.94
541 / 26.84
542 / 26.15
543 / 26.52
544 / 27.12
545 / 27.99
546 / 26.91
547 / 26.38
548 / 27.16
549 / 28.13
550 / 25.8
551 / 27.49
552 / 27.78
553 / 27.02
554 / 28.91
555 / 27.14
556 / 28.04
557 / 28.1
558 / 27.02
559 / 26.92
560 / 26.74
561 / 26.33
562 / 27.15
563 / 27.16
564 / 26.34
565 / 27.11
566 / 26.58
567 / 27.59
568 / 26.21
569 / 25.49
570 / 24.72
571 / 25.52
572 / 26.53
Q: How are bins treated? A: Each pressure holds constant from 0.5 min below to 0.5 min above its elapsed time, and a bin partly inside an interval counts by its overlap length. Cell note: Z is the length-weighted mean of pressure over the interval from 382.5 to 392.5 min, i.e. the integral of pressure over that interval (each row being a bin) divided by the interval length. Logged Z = 26.6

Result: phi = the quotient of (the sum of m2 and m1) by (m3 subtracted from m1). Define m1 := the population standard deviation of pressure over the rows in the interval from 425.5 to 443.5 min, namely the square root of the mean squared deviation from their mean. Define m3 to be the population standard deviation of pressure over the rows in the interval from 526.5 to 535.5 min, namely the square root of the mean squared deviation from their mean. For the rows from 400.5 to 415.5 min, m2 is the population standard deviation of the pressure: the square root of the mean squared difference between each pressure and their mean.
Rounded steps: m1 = 0.65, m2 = 0.94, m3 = 0.84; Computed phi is -8.2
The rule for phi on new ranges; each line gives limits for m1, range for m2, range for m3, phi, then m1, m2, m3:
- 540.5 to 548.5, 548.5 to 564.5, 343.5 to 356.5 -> -6.2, 0.53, 0.77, 0.74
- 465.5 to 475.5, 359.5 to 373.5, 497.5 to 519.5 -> -4.9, 0.50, 0.96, 0.80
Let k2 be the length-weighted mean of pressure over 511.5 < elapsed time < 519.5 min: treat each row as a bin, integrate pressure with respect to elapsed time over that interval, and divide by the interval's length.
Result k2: 26.24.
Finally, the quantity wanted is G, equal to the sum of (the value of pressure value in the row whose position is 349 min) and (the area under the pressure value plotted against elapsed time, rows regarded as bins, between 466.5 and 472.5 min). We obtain 185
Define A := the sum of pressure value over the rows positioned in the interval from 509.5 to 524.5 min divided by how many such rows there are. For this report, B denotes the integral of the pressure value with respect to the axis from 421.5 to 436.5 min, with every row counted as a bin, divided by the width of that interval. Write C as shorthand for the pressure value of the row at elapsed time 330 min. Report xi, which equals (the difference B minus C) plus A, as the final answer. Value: 20.7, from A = 26.3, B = 25.0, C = 30.62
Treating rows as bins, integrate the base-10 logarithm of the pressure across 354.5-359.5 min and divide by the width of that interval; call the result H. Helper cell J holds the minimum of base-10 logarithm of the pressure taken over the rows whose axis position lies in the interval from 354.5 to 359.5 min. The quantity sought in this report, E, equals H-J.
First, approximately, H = 1.45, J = 1.45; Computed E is 0.004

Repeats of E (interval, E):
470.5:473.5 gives 0.004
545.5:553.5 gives 0.021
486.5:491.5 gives 0.016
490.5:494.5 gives 0.018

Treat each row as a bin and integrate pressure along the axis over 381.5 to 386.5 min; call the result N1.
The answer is 130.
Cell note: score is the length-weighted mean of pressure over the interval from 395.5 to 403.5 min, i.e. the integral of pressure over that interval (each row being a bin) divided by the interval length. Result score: 27.2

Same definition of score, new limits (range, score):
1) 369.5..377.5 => 27.3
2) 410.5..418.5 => 25.5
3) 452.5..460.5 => 25.1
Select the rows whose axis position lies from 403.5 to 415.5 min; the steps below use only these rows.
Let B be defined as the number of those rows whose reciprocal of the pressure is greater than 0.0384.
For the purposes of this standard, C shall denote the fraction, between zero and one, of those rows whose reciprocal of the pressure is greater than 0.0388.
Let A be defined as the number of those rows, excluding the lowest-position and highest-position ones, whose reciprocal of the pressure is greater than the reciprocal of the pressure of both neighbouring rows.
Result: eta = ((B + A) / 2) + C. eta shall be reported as 5.5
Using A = 4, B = 6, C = 0.50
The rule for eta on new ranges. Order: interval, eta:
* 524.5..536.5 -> 4.9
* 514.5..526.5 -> 2.7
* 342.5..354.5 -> 1.0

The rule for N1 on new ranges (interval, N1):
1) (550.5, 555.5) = 138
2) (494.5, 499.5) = 135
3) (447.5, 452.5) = 119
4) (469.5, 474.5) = 130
